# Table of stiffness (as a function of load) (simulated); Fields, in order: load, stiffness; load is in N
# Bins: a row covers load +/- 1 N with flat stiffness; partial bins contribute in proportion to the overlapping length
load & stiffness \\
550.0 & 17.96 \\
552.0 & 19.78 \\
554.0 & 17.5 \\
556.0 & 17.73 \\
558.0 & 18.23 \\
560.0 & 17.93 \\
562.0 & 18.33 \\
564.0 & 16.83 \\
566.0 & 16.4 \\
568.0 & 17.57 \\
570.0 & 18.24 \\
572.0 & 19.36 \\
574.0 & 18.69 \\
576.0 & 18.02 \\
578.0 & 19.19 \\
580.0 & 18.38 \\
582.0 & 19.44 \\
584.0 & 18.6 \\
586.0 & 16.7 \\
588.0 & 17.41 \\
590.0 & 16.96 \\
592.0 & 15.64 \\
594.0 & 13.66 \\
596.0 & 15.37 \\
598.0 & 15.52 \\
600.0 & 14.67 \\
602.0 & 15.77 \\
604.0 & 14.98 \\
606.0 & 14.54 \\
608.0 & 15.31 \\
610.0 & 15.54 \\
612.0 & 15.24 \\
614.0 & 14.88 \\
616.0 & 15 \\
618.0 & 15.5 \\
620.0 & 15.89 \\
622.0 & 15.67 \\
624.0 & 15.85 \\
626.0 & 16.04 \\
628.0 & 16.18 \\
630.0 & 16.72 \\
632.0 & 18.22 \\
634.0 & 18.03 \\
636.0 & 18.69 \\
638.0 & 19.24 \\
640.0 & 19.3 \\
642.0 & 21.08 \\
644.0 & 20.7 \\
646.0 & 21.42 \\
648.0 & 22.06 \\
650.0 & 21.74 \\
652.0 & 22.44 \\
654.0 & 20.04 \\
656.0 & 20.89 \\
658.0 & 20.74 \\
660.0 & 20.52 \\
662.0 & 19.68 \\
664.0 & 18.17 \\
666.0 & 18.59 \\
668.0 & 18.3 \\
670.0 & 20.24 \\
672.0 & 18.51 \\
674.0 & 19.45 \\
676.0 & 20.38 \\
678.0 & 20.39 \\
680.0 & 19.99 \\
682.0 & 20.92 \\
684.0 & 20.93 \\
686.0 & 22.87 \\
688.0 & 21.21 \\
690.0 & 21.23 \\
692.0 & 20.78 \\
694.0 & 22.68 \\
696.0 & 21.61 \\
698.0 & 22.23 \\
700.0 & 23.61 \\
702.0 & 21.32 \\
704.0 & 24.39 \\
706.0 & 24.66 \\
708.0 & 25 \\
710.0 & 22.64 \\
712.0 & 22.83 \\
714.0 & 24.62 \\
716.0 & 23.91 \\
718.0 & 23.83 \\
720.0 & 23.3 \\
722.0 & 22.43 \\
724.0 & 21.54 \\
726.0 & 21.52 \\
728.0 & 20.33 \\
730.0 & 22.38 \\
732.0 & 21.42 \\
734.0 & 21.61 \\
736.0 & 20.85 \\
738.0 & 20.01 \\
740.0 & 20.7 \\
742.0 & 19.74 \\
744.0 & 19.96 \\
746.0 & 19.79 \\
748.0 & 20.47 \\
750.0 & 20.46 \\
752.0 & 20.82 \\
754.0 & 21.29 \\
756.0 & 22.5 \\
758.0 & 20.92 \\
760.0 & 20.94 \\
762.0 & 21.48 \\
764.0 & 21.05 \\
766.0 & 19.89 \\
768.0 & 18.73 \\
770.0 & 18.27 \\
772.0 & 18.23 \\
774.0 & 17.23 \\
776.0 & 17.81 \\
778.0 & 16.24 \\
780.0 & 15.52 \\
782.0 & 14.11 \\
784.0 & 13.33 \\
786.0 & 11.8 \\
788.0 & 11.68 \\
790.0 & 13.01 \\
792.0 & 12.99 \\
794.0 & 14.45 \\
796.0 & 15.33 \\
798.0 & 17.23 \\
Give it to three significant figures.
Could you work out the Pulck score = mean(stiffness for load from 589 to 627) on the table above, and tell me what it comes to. 15.4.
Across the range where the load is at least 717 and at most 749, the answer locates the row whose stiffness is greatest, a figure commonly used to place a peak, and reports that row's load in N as 718.0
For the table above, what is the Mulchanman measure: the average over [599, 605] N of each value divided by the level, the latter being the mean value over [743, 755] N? 0.74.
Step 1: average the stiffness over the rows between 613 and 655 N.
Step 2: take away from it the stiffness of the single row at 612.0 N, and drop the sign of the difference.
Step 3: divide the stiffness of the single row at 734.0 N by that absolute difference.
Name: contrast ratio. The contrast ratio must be 7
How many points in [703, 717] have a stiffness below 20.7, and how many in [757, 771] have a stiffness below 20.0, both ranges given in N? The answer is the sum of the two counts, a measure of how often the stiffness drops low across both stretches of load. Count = 3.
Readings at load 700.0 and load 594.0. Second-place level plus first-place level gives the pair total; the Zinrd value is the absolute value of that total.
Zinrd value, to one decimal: 37.3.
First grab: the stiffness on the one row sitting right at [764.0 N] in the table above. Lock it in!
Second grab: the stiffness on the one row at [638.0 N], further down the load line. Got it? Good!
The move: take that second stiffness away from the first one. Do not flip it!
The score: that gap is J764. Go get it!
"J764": 2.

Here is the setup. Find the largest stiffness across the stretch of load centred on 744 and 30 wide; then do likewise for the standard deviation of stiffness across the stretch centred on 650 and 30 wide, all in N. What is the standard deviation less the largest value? -21.3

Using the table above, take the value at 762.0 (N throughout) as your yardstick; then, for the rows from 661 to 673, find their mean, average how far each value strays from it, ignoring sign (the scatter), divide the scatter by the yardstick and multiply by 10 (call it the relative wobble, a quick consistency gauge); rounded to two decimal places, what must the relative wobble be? 0.32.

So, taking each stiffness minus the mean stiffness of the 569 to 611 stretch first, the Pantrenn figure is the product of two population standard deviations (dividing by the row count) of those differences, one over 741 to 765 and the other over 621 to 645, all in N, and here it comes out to 1.4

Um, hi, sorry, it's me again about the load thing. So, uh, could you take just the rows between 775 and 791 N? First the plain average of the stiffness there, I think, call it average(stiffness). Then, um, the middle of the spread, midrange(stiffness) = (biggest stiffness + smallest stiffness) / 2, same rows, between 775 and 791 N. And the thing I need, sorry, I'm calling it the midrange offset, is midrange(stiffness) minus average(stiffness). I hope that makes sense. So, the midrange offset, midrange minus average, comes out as 0.6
